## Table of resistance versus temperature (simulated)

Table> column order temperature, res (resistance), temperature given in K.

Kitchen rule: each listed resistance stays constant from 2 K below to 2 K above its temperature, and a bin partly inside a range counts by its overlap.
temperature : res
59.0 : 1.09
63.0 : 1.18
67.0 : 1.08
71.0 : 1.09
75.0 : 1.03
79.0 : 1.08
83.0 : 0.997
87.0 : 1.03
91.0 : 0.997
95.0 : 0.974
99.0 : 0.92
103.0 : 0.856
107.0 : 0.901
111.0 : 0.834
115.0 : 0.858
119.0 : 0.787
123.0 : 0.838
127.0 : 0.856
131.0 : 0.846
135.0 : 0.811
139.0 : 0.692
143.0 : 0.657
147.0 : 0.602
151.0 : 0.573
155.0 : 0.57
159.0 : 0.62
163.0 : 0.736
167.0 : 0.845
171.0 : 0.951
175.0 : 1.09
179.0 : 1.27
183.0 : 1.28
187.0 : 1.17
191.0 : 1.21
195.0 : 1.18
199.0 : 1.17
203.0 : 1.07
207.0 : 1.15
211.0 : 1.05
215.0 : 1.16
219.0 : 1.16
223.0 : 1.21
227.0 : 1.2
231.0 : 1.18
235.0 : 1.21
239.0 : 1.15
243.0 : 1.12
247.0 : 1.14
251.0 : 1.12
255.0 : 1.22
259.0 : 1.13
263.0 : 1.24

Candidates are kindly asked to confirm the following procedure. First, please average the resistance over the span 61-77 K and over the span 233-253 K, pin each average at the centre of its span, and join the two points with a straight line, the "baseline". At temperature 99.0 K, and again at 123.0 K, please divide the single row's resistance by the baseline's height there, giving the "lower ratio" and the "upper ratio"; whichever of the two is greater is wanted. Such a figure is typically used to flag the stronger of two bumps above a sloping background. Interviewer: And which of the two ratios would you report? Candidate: 0.83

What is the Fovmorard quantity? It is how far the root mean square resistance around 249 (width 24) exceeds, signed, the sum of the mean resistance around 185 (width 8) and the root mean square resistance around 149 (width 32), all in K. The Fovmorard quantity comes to -0.74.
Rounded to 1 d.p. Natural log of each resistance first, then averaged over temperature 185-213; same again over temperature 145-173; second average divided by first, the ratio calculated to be -2.8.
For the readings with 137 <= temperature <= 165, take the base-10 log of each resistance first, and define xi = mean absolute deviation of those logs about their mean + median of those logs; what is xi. -0.17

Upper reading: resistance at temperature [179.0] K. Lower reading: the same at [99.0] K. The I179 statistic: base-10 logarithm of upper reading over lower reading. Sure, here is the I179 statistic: 0.14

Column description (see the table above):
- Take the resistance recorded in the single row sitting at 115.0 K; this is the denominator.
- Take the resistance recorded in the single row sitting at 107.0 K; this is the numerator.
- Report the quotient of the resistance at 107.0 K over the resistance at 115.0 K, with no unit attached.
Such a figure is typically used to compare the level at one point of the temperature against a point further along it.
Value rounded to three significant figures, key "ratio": 1.05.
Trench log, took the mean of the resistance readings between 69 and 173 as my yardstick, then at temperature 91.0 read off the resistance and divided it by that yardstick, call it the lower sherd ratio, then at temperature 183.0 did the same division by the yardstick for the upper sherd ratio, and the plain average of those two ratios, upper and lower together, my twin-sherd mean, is 1.35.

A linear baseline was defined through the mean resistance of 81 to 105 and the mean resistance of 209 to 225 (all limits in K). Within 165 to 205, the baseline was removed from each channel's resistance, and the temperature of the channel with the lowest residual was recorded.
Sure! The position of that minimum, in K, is 167.0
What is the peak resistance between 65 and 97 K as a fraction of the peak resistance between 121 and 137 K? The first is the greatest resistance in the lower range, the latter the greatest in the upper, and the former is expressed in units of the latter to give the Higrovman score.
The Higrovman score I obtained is 1.27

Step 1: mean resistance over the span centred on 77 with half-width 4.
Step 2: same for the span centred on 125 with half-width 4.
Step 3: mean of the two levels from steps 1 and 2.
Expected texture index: 1.0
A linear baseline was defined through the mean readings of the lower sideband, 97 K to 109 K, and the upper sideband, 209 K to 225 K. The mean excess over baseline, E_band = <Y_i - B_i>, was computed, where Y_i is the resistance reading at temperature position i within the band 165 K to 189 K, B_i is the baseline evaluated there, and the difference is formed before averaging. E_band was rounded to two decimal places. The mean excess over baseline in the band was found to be 0.04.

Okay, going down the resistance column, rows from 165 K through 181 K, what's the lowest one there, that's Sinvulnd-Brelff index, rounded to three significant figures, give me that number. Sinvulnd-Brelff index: 0.845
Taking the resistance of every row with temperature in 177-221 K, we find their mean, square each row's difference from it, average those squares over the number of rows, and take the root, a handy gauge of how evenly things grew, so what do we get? 0.067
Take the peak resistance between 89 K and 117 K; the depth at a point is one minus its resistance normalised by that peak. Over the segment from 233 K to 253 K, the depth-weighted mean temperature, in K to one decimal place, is 242.0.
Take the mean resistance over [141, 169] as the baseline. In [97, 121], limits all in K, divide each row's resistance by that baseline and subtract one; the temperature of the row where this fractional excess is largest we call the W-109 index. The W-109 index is 99.0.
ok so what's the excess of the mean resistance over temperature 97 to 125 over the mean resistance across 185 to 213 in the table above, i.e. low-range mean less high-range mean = -0.29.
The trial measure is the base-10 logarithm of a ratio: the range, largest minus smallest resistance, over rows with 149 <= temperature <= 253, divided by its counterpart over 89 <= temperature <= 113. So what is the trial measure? 0.6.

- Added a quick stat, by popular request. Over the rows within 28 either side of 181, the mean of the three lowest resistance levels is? 0.64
